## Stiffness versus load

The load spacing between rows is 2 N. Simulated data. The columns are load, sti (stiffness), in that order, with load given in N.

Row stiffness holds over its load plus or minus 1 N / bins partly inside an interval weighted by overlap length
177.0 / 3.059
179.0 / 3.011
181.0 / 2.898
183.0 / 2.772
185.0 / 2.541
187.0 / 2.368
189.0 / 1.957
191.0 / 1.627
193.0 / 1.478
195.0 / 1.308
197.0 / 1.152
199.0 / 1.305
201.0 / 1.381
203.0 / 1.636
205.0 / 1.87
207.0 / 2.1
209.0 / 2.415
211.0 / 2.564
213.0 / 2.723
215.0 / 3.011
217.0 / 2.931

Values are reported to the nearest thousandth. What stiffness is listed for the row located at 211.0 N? 2.564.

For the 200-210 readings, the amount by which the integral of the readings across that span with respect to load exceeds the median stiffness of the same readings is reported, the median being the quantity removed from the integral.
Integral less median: 17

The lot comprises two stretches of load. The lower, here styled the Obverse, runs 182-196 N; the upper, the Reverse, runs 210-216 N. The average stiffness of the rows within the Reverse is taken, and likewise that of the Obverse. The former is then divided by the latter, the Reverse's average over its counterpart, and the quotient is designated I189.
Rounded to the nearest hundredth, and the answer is 1.38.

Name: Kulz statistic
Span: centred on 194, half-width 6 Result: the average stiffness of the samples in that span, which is 1.47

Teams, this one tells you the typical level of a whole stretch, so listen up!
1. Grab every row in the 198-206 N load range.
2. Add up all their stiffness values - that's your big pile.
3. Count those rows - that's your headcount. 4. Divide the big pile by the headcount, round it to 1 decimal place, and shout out 1.5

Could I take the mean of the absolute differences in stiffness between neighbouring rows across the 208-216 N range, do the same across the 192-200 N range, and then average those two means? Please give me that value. 0.179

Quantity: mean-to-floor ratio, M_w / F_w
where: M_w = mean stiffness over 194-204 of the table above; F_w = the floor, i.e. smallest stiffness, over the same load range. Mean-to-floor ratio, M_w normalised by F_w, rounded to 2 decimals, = 1.18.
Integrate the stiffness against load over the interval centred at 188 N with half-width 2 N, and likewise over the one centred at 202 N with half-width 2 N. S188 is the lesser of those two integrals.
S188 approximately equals 6.0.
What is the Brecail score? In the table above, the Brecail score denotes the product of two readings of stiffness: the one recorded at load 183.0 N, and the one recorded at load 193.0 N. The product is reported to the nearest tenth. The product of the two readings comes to 4.1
